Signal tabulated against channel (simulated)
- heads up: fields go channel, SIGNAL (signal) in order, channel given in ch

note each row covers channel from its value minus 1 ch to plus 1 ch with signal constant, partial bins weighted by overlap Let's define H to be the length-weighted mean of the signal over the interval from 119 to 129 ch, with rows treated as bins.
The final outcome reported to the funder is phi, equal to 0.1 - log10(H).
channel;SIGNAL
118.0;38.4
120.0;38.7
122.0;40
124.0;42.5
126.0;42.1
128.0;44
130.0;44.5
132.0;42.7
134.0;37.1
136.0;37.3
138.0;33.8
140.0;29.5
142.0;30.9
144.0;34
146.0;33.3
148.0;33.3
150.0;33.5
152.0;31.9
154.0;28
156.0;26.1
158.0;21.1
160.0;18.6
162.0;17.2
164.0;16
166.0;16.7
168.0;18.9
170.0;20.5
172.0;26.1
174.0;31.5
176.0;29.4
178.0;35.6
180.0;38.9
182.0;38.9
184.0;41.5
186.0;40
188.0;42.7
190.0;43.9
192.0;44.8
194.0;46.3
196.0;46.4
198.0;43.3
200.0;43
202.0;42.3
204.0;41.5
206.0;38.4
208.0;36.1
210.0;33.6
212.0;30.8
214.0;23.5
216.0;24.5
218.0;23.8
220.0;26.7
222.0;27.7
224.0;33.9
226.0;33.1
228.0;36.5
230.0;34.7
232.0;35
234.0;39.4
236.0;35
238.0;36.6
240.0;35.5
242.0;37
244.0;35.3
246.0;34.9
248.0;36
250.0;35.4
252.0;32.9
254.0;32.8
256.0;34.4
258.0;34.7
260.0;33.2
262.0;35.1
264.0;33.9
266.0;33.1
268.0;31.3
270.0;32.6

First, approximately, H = 41.5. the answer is -1.52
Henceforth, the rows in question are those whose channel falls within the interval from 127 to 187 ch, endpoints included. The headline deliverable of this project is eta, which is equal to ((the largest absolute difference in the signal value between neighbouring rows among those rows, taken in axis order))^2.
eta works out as 38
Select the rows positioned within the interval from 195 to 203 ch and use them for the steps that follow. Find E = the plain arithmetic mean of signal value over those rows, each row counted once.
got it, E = 44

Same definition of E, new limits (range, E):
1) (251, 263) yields 34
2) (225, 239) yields 36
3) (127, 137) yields 41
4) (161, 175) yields 21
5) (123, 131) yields 43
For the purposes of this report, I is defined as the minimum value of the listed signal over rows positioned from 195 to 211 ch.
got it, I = 33.6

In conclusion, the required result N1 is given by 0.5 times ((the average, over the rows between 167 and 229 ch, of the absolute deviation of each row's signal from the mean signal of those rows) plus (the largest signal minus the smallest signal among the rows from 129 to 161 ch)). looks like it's 16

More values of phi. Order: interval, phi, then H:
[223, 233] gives -1.44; 34.6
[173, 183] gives -1.44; 34.9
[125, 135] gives -1.52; 42.1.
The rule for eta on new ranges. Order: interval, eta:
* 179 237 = 53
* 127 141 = 31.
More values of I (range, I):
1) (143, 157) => 26.1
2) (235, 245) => 35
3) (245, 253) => 32.9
